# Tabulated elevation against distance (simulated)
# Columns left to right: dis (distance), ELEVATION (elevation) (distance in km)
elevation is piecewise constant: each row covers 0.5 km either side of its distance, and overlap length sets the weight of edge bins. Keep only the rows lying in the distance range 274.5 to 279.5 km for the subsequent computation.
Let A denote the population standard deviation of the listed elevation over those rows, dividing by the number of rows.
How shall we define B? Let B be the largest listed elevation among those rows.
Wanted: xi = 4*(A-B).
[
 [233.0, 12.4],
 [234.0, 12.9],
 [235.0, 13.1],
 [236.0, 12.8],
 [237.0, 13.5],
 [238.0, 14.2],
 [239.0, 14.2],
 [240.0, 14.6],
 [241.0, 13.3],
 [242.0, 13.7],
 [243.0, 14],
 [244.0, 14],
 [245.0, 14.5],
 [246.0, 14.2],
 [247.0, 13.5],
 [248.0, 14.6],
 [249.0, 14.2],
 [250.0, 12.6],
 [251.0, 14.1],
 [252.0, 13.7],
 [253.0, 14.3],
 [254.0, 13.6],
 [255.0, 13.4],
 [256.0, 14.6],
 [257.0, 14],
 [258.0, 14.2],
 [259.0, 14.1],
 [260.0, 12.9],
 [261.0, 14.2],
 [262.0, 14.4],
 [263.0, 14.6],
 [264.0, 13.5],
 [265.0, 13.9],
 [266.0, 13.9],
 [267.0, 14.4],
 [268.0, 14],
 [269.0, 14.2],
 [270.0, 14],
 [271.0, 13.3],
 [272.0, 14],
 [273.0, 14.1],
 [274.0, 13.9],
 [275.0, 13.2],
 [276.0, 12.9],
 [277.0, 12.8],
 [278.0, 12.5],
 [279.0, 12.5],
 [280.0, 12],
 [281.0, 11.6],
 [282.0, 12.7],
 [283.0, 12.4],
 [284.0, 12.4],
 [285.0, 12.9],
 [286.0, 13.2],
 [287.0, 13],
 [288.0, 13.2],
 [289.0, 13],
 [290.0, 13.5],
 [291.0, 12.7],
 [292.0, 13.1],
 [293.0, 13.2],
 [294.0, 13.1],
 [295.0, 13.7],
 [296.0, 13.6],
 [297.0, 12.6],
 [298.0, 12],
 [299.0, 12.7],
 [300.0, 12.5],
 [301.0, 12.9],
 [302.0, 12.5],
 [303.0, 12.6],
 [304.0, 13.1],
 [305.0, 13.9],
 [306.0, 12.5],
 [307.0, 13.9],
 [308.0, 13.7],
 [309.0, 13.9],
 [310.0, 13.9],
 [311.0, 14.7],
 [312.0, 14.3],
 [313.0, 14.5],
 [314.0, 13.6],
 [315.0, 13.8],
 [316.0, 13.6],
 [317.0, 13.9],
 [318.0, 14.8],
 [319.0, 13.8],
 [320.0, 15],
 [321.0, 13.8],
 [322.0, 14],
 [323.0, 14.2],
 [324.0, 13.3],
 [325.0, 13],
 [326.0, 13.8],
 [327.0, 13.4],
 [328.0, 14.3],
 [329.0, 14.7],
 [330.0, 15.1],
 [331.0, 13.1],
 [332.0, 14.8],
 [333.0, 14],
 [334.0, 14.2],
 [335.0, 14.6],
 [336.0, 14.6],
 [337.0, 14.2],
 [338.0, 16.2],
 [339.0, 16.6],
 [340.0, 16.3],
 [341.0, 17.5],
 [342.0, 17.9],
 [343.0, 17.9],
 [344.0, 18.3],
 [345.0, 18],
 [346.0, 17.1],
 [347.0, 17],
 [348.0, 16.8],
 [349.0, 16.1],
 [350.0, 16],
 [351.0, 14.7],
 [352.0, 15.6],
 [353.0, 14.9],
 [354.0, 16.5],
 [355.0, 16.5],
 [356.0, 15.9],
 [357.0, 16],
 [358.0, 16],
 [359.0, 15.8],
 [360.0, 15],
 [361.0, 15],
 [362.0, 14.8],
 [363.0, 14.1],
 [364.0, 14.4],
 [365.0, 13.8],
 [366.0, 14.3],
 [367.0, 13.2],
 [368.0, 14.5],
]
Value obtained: -52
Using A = 0.26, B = 13.2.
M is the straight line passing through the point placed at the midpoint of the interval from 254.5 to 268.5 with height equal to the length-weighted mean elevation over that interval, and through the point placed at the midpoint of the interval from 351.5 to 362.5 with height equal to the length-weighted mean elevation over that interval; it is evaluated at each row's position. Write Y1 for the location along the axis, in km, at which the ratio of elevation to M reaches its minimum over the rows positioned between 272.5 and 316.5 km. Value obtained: 281.0 km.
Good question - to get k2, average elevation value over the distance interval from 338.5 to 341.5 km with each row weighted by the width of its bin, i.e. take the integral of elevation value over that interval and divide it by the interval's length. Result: 16.8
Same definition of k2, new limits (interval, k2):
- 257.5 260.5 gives 13.7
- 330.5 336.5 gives 14.2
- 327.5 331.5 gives 14.3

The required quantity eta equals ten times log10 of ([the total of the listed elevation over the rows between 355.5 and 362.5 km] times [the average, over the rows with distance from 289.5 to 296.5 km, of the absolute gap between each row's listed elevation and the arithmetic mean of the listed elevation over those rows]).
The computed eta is 14.9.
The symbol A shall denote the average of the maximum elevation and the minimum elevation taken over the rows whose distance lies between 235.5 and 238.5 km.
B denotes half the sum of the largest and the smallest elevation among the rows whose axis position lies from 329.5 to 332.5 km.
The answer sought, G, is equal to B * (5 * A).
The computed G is 952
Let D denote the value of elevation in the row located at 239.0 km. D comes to 14.2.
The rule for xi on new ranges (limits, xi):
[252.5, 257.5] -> -57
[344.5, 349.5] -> -70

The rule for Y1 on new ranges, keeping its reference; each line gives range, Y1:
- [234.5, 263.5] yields 250.0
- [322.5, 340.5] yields 325.0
